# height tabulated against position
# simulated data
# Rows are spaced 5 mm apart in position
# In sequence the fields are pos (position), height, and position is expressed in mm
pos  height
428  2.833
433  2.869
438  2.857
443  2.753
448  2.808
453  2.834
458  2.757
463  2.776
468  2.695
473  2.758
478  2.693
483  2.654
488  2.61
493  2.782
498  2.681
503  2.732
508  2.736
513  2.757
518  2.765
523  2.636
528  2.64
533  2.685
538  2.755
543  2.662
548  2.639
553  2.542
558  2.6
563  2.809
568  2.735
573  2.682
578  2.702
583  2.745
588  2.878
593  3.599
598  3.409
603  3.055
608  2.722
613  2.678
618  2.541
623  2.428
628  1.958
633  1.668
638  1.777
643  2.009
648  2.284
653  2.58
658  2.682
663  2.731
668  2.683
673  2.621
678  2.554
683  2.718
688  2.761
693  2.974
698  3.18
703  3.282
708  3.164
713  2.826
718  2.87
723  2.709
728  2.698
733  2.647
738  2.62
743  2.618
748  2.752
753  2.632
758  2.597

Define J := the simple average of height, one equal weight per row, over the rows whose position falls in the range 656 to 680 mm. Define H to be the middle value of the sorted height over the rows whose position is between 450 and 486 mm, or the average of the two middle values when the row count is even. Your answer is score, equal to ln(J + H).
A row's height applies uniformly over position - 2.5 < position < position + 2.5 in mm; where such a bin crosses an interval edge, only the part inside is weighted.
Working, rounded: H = 2.76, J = 2.65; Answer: 1.688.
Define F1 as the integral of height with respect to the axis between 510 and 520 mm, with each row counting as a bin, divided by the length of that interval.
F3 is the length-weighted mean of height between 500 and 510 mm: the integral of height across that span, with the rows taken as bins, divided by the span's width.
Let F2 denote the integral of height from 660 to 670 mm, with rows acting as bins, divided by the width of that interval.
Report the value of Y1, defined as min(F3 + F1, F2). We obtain 2.71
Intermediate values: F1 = 2.76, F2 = 2.71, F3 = 2.73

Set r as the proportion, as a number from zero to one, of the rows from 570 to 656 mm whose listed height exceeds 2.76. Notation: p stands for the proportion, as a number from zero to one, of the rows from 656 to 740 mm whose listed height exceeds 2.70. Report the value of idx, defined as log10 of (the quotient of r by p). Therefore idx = -0.40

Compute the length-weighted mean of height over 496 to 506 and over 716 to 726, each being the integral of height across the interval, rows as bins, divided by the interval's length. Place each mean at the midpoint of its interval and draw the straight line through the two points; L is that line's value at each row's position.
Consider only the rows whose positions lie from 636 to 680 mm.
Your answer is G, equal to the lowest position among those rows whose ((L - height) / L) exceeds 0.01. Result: 638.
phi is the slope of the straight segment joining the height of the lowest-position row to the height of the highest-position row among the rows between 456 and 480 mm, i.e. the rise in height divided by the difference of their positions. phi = -0.003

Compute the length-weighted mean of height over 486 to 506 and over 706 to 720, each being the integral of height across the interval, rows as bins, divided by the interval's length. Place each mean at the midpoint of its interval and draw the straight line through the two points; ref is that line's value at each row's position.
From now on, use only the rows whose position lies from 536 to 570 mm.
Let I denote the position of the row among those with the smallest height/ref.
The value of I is 553 mm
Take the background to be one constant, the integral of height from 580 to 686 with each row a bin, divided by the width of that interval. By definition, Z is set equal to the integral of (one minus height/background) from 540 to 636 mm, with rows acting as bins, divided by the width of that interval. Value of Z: -0.037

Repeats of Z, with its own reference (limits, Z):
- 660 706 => -0.096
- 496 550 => -0.043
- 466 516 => -0.047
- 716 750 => -0.043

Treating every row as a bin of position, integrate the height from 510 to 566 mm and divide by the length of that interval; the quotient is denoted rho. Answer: 2.68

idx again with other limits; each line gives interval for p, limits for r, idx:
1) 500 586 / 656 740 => -0.11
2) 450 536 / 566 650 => -0.35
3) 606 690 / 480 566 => -0.12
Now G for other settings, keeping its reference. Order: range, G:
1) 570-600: 573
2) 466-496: 483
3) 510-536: 523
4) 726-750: 728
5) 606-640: 613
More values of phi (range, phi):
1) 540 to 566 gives 0.007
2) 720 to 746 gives -0.005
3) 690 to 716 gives -0.007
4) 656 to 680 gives -0.006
